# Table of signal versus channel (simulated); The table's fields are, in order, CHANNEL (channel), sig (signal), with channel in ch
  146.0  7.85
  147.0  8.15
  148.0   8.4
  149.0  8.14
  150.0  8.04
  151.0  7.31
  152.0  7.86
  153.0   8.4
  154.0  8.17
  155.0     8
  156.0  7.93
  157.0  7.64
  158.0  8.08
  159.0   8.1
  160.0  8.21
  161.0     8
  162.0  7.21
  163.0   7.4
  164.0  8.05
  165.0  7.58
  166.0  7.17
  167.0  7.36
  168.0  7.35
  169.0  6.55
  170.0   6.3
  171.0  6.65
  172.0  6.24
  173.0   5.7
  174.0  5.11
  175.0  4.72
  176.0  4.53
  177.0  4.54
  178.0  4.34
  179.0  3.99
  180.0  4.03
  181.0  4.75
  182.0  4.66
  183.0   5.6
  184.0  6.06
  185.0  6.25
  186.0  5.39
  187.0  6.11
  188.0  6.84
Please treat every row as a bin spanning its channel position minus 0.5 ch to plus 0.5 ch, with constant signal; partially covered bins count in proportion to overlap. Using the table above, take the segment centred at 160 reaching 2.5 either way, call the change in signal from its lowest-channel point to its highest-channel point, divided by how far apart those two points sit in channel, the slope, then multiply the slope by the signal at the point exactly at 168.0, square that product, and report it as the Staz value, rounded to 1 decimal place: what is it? 2.6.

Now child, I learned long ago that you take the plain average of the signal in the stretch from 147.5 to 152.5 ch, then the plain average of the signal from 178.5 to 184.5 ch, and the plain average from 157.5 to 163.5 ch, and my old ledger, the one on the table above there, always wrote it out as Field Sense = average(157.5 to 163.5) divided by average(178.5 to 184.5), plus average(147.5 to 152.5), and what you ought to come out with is 9.57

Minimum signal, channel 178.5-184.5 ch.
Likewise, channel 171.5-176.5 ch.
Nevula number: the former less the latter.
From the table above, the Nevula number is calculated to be -0.5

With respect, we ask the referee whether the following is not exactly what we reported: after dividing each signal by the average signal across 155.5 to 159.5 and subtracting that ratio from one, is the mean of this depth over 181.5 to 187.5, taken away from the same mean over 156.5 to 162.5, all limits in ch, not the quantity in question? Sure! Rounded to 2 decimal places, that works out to -0.28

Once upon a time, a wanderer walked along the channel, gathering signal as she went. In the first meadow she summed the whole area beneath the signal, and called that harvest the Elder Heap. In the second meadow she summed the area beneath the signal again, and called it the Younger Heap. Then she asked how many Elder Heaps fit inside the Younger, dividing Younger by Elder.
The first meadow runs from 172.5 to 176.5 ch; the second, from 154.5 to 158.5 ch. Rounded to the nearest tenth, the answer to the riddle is 1.6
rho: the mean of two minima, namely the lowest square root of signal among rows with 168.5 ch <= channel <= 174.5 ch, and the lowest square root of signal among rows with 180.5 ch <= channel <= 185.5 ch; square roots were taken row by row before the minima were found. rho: 2.21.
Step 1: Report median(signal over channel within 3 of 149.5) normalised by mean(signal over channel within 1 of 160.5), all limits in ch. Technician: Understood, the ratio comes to 1.00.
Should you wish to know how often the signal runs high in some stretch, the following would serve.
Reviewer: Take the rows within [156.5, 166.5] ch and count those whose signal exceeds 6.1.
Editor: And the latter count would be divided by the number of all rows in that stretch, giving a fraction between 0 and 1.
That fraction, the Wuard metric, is 1.00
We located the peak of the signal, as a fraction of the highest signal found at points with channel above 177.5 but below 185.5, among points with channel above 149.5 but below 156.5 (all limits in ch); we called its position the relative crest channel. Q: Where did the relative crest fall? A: 153.0 ch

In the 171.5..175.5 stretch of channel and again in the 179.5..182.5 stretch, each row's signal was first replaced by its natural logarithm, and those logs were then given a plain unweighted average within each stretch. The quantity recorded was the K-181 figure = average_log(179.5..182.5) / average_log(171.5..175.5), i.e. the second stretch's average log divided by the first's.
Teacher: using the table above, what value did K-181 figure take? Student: 0.89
